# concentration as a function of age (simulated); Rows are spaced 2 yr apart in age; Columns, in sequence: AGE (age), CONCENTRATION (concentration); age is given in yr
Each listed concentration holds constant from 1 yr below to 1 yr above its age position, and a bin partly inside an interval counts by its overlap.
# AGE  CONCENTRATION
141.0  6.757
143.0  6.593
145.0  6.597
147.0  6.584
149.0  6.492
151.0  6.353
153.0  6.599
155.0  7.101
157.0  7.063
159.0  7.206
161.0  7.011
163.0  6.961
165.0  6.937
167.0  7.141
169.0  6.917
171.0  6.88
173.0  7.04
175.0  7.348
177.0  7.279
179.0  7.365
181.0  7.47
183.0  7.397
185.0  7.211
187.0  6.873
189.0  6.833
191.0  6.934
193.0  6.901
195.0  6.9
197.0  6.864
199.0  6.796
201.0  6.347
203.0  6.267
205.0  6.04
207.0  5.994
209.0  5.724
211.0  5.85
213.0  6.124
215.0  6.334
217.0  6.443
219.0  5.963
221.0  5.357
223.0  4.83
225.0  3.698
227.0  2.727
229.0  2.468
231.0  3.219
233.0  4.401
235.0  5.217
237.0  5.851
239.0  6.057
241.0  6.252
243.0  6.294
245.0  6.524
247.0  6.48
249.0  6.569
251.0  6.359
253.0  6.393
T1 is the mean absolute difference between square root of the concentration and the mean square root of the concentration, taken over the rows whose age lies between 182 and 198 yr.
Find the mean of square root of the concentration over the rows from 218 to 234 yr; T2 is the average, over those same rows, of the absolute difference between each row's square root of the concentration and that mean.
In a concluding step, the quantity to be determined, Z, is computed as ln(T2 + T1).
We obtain -1.23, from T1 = 0.030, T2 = 0.264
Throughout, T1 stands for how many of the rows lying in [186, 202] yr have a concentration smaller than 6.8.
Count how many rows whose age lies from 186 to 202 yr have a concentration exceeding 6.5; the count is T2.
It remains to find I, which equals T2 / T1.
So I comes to 3.5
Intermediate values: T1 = 2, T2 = 7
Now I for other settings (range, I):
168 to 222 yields 1.3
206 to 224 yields 0.0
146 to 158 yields 1.0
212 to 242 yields 0.0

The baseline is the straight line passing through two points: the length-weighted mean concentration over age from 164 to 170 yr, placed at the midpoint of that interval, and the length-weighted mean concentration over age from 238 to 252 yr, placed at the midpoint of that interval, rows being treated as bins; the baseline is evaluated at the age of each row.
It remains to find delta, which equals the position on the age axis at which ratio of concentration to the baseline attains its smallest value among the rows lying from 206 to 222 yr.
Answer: 221.0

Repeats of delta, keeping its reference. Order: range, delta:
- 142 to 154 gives 151.0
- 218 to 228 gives 227.0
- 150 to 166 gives 151.0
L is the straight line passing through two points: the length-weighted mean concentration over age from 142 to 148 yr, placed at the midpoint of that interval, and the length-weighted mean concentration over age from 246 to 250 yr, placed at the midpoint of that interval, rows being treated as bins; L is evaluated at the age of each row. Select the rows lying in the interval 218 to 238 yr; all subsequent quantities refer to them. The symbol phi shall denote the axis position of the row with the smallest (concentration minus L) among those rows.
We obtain 229.0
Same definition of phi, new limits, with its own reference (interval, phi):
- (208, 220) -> 209.0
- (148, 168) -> 151.0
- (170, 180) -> 171.0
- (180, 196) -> 189.0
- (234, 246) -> 235.0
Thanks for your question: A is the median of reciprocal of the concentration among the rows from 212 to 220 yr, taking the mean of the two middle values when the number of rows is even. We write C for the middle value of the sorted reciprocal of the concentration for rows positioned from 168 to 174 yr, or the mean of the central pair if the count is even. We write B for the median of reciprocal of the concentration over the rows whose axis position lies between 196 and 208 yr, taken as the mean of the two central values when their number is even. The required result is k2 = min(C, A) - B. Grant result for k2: -0.014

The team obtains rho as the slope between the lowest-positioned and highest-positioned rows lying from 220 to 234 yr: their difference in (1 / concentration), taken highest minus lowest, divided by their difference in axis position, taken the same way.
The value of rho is 0.0034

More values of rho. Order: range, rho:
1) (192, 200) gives 0.0004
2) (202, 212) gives 0.0014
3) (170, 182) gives -0.0011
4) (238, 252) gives -0.0007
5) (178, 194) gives 0.0007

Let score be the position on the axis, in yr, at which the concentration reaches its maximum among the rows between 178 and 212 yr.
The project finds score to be 181.0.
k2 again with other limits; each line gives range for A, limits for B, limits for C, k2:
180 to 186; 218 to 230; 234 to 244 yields -0.104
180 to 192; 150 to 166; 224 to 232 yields -0.002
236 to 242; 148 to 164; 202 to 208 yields 0.022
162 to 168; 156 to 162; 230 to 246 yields 0.002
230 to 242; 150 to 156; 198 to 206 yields 0.007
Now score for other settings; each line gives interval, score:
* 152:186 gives 181.0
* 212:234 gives 217.0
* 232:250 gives 249.0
